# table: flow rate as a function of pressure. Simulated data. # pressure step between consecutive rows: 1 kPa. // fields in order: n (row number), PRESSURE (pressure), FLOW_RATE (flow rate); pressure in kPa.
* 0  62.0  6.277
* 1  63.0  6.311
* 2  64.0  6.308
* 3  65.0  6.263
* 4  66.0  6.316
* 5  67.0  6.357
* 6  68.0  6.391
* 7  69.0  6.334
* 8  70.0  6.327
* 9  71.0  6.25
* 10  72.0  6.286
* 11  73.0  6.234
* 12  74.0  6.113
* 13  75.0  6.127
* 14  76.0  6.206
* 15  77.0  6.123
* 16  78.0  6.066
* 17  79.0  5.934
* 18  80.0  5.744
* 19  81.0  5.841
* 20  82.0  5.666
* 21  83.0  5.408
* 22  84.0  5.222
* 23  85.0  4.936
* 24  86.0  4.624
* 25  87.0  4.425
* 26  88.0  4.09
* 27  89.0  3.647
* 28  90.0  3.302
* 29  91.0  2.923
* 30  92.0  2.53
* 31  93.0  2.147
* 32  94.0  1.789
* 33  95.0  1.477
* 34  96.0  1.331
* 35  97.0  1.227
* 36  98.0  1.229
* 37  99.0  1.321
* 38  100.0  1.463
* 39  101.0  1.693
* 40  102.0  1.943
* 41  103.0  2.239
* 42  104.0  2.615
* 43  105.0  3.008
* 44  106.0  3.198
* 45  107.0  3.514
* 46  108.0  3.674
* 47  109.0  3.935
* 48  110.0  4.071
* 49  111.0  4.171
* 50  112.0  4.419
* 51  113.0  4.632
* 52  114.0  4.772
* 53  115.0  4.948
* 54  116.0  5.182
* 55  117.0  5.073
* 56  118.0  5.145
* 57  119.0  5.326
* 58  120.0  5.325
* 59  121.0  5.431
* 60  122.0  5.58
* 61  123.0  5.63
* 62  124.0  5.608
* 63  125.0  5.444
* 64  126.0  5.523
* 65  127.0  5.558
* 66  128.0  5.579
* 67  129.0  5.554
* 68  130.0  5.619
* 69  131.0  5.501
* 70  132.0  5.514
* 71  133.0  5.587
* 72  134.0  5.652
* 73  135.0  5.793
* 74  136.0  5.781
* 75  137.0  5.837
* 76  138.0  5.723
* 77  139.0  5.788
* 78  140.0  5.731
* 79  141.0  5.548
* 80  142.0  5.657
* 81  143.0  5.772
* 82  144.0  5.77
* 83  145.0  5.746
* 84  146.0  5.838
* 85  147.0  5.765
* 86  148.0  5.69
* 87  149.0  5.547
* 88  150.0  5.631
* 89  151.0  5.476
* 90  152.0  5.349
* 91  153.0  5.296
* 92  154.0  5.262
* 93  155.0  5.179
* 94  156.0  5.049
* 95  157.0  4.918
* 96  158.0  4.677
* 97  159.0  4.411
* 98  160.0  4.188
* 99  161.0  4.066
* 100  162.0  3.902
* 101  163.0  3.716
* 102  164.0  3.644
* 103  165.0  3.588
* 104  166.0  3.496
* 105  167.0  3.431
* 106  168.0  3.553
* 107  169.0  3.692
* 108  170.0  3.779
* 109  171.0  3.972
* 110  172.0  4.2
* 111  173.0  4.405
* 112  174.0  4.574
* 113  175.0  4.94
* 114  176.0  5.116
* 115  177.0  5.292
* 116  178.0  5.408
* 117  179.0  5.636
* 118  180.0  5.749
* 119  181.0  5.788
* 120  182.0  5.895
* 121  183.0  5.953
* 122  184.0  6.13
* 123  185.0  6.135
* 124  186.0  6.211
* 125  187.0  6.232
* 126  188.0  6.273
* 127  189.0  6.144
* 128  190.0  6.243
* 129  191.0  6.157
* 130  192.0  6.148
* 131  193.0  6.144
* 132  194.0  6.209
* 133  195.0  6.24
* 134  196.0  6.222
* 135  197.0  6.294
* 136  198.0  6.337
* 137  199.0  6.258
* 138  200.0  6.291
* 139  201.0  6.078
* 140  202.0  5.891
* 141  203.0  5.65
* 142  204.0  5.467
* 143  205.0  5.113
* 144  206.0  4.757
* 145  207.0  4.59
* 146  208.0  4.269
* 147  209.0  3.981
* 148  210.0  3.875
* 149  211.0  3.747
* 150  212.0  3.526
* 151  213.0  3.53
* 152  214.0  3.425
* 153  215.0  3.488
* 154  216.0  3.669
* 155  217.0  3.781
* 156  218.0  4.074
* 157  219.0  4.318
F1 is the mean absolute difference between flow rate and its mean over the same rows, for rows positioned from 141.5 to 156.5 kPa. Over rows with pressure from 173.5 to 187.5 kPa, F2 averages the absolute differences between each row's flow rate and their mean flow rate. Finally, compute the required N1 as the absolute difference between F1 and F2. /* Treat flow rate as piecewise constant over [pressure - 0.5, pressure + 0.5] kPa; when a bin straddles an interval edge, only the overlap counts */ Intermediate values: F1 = 0.2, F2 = 0.42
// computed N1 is 0.20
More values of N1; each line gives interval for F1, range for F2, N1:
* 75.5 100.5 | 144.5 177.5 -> 0.97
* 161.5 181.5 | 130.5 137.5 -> 0.62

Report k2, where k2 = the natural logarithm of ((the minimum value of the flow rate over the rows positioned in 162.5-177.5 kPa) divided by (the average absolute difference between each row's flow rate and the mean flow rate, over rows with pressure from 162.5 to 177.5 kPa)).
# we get 1.9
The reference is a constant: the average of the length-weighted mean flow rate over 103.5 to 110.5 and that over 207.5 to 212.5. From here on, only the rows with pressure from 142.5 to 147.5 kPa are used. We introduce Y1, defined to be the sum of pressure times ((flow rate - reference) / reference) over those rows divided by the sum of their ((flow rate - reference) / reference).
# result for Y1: 145.0 kPa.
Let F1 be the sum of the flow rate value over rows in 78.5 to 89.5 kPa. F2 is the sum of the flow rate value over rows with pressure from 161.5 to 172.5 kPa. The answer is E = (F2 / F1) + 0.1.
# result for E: 0.8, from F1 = 56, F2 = 41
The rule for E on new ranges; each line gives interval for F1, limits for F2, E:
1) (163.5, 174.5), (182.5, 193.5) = 1.7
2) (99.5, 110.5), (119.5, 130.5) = 2.0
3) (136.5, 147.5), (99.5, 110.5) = 0.6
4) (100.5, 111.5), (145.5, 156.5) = 1.9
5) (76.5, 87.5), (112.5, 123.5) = 1.1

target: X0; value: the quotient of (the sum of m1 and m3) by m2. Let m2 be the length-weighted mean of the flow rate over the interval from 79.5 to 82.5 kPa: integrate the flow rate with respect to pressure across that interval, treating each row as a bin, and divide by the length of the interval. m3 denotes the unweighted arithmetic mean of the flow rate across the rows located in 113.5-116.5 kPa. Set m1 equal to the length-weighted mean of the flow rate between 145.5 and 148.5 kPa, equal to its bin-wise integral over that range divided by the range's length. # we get 1.9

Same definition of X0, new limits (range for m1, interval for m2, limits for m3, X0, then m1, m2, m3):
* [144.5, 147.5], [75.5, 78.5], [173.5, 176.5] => 1.7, 5.78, 6.13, 4.9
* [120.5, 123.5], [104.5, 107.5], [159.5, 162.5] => 3.0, 5.55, 3.24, 4.1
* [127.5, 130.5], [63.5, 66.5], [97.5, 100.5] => 1.1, 5.58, 6.30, 1.3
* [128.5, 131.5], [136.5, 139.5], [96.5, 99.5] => 1.2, 5.56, 5.78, 1.3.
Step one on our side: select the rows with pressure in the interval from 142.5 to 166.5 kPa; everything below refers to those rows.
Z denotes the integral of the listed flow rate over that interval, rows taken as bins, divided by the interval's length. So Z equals 4.9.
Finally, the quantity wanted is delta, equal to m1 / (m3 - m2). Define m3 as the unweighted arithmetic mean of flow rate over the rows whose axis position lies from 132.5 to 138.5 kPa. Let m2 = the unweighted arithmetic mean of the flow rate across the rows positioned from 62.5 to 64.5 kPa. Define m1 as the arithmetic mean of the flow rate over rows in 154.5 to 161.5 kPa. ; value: -8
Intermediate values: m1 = 4.6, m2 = 6.3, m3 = 5.7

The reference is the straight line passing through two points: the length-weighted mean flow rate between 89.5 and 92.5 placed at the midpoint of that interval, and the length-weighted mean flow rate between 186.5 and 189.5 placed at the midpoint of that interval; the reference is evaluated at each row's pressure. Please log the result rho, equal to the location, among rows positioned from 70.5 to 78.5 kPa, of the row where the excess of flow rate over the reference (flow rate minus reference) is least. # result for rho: 78.0 kPa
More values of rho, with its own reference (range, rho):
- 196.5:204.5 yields 204.0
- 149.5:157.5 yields 157.0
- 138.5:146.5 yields 141.0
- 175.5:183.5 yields 176.0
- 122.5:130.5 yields 129.0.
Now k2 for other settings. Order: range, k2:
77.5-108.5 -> -0.1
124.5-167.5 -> 1.7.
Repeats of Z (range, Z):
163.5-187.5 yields 4.9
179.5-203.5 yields 6.1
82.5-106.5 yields 2.8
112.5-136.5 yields 5.4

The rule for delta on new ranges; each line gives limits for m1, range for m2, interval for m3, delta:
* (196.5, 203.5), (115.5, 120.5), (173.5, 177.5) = -27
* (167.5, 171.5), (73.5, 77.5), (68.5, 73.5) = 26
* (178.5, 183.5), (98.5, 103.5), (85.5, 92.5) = 3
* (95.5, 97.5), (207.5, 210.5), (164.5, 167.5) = -2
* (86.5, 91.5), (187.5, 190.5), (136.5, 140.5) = -8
